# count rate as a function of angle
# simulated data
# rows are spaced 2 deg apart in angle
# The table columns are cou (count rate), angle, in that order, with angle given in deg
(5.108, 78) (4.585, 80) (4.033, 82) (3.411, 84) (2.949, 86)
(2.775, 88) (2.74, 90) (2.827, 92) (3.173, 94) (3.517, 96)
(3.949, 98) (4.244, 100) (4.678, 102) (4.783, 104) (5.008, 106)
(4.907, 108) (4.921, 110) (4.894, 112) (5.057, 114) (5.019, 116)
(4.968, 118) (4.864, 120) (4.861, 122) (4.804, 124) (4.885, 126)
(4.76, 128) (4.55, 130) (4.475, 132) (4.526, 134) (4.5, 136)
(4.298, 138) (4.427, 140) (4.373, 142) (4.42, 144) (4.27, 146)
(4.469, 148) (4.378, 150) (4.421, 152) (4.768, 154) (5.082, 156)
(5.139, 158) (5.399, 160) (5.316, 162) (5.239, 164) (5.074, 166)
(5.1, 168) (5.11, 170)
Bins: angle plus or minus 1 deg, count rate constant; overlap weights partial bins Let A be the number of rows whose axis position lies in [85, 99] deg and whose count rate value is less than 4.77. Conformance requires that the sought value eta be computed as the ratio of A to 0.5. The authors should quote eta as 14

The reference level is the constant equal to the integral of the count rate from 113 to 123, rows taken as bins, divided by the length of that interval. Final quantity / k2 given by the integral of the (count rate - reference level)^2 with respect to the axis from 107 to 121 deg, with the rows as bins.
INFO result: 0.1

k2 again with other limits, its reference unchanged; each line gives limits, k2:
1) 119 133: 0.9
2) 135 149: 4.5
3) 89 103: 32.5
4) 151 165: 1.6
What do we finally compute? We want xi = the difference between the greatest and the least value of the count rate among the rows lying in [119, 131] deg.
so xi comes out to 0.3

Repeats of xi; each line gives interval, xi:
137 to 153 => 0.2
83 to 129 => 2.3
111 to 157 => 0.8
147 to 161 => 1.0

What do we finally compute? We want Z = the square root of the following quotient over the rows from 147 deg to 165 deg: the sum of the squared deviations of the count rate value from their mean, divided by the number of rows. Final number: 0.38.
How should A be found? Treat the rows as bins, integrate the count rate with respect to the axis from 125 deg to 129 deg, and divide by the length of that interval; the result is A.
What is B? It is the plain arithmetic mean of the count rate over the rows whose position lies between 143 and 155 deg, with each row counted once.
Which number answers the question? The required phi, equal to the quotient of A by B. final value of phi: 1.08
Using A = 4.82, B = 4.5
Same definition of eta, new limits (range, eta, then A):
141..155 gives 14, 7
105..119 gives 0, 0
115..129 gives 2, 1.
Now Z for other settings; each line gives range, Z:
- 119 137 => 0.16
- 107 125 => 0.08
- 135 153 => 0.07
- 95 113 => 0.49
